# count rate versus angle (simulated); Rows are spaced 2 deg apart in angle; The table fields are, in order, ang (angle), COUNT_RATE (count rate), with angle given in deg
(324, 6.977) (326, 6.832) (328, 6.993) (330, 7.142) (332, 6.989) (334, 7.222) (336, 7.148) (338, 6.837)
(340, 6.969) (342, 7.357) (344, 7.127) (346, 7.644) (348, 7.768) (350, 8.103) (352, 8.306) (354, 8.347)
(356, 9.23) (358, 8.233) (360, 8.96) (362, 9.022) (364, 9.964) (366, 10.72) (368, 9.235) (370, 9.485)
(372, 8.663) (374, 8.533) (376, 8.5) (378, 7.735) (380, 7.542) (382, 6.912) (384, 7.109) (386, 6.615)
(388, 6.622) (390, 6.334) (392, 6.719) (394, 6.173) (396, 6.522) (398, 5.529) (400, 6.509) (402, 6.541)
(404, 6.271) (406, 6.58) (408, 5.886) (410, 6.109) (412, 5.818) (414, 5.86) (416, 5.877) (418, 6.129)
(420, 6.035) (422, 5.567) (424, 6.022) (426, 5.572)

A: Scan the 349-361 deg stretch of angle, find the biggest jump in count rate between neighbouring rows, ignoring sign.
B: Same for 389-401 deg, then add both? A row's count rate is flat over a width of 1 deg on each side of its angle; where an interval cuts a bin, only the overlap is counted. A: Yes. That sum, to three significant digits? 1.99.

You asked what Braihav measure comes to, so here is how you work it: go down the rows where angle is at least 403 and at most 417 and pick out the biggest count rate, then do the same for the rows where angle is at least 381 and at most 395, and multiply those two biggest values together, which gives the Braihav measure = 47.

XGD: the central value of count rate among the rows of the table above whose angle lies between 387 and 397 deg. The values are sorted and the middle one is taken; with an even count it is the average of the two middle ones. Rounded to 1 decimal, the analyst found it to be 6.5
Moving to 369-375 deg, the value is 8.7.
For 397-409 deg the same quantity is 6.4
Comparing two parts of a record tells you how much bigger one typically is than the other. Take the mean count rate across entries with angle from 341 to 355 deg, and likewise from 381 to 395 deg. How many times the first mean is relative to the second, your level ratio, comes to 1.18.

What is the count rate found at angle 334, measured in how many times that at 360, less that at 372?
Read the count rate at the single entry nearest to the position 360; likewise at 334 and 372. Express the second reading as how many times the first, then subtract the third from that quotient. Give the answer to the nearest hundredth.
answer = -7.86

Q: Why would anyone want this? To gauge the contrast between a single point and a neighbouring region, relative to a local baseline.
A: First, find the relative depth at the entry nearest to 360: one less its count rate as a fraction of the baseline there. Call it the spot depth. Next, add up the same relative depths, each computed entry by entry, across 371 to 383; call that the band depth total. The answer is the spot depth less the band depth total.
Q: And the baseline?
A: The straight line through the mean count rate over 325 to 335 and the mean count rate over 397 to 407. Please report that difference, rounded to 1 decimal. 1.0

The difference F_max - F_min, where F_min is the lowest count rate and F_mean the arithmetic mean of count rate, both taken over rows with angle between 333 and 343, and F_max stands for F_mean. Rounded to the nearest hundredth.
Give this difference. 0.27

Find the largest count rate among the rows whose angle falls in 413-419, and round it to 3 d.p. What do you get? 6.129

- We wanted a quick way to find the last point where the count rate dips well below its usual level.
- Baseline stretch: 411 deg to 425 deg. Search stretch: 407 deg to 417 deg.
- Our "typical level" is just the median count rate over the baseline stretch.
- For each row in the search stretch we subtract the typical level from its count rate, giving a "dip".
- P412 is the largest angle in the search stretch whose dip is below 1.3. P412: 416 deg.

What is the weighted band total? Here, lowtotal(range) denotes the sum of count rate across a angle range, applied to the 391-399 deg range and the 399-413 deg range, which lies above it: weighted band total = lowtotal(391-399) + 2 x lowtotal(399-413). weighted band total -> 112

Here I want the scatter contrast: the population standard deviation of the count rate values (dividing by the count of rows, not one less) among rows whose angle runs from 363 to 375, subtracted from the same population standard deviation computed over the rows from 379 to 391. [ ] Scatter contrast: -0.36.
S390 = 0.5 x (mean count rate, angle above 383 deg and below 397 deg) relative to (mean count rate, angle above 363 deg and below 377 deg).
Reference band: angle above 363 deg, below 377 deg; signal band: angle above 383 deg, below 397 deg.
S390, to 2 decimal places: 0.35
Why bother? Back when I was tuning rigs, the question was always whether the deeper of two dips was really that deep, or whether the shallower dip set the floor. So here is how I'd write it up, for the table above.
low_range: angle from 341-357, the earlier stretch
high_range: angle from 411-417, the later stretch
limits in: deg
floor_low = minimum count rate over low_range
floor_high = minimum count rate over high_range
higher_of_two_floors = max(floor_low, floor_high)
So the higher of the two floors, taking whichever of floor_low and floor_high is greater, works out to 7.1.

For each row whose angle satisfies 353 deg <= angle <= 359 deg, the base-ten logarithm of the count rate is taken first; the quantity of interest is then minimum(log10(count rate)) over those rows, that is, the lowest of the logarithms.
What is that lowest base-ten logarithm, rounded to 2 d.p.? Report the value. 0.92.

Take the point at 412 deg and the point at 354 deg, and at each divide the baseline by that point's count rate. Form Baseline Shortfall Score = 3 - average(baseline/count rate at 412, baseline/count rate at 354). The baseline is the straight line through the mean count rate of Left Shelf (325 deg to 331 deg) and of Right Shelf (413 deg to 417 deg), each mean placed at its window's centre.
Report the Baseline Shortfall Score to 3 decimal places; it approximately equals 2.094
